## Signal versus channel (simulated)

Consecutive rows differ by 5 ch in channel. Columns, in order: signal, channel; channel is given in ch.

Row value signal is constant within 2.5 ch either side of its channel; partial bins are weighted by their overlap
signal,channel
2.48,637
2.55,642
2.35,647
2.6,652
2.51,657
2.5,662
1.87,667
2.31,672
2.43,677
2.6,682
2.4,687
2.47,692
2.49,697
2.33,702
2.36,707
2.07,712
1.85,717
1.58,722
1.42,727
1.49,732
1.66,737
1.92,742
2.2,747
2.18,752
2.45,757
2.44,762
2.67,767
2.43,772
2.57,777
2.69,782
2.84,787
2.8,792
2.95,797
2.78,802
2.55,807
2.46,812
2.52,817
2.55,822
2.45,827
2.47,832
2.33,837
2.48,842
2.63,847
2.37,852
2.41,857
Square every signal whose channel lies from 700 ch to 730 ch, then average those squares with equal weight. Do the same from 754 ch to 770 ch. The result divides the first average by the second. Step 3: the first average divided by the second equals 0.61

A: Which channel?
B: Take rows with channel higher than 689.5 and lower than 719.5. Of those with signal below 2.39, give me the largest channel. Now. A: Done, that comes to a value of 717 ch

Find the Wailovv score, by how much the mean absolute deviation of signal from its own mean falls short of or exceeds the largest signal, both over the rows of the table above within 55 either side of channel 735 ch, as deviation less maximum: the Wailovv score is -2.50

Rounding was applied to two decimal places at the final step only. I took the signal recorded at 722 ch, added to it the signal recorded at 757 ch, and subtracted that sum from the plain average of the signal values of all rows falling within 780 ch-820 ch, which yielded -1.33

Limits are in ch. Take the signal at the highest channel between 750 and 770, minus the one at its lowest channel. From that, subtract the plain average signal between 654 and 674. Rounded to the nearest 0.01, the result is -1.81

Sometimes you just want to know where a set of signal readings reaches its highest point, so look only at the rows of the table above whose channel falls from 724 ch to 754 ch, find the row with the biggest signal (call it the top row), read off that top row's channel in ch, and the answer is 747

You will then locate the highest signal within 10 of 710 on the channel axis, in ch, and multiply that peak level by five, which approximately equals 11.8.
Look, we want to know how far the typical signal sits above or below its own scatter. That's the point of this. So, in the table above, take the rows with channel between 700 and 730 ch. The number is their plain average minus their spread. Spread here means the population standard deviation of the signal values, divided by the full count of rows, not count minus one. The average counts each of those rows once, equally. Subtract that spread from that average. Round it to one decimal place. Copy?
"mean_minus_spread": 1.6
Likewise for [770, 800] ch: 2.5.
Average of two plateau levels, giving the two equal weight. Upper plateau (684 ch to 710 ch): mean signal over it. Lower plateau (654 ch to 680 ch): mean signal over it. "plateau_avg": 2.37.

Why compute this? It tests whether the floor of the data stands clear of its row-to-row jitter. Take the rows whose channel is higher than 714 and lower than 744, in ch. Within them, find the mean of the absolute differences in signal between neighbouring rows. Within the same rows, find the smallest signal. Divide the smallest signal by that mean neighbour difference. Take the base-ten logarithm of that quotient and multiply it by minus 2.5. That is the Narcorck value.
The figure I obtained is -2.21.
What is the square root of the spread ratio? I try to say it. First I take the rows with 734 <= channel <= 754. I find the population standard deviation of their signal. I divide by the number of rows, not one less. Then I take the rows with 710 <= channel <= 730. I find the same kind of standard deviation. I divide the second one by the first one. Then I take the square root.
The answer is 1.1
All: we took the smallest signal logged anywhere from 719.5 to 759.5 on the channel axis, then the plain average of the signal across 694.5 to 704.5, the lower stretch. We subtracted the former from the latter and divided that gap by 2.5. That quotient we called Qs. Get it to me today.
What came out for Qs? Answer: 0.40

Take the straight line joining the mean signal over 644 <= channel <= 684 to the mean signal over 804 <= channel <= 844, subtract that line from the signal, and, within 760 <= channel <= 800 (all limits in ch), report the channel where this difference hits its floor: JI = 772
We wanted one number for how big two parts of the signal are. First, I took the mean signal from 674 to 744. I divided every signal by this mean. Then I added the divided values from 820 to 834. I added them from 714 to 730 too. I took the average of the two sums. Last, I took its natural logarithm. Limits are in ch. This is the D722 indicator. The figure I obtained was 1.09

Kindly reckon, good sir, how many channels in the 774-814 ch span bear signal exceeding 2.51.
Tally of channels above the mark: 7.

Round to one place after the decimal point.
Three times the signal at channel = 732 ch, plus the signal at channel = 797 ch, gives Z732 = 7.4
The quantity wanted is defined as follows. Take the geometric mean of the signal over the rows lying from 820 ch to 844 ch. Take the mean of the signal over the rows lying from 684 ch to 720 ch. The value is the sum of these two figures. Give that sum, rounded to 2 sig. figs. 4.7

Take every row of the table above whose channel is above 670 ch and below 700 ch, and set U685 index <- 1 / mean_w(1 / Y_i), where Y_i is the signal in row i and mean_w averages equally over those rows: 2.45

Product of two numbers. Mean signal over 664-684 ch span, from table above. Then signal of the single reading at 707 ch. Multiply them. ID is 5.43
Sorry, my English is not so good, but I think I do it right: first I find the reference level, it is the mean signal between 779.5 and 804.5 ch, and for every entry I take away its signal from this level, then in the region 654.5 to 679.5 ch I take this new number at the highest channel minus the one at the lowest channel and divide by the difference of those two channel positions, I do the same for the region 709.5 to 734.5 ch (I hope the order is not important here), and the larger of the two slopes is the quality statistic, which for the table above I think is 0.029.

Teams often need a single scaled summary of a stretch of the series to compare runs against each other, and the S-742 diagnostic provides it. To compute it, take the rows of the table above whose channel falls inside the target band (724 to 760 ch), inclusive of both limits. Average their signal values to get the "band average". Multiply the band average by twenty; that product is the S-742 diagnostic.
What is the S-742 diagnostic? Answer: 38.1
